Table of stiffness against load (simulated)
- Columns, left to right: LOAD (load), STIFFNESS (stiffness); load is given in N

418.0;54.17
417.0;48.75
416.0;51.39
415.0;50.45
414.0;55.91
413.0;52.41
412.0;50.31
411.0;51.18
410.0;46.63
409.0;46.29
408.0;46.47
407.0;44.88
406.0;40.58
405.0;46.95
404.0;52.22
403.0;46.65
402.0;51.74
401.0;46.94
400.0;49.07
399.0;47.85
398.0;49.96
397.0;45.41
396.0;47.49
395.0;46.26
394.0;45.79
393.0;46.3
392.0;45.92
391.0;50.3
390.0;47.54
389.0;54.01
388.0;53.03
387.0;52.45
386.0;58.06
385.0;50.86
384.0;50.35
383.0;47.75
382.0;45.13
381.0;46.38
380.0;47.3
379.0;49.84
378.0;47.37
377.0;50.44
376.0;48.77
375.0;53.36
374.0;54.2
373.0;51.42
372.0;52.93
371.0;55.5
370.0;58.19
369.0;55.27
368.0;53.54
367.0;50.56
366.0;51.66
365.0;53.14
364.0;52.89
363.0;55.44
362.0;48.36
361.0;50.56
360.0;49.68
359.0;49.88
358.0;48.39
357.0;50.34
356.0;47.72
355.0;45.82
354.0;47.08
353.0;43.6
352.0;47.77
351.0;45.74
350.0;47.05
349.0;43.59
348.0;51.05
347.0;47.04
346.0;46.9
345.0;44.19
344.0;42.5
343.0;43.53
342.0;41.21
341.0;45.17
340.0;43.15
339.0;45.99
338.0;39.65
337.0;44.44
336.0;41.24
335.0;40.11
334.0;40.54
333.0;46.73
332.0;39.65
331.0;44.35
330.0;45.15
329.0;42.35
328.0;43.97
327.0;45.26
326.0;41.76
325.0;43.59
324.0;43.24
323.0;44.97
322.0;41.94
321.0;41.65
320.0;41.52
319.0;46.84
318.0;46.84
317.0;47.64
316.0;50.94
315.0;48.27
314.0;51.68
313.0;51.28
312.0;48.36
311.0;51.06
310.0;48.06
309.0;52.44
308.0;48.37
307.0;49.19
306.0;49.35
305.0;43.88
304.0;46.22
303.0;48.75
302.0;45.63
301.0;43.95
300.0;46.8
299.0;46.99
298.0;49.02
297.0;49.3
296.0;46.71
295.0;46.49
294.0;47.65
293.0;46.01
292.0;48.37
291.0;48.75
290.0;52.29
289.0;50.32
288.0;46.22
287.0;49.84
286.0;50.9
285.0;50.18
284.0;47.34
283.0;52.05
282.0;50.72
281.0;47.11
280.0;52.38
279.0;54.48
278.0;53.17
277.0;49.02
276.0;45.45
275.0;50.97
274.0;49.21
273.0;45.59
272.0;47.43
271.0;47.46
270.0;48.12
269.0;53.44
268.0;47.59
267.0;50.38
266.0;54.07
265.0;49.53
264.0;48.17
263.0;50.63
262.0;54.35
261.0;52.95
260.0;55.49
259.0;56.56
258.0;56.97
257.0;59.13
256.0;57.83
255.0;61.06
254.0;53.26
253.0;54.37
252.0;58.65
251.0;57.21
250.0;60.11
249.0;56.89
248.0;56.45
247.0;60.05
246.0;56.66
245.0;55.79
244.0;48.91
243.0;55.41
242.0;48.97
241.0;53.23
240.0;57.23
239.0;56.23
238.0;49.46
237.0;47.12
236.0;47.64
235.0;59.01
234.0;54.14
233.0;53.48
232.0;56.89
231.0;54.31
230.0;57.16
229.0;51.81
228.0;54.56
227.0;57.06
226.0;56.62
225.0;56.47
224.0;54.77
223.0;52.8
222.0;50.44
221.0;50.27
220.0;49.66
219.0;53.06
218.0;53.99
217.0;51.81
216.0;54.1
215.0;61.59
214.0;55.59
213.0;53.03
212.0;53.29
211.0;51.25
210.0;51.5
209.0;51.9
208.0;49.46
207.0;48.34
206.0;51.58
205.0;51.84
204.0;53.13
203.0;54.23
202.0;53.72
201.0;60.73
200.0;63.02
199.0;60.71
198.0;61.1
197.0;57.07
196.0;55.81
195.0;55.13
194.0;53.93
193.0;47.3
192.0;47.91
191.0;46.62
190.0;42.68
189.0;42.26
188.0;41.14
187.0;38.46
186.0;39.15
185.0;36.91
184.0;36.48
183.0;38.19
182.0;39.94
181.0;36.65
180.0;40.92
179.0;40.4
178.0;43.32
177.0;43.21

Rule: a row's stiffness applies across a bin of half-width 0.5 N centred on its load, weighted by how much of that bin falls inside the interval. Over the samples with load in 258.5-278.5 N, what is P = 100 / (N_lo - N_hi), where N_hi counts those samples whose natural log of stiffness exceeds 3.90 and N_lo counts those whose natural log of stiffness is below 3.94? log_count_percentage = 50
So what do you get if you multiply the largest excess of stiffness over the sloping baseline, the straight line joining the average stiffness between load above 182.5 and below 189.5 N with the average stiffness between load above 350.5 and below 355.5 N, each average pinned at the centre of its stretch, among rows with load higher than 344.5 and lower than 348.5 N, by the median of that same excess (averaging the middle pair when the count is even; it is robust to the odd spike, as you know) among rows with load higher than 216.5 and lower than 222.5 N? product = 57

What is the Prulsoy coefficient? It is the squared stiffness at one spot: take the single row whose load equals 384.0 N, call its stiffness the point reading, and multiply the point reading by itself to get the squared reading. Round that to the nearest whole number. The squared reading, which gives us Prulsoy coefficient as 2535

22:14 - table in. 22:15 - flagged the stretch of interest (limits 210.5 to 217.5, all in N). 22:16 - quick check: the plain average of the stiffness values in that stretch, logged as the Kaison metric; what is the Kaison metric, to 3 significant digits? 54.4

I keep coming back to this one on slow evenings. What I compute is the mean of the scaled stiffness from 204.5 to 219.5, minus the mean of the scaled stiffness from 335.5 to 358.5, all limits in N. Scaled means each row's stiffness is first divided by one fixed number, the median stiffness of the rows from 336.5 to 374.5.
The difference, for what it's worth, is 0.16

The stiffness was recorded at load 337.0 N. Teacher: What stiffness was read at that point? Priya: 44.44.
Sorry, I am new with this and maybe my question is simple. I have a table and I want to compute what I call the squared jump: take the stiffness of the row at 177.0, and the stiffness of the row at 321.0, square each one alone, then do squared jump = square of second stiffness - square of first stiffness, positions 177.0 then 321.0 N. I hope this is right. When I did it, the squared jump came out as -132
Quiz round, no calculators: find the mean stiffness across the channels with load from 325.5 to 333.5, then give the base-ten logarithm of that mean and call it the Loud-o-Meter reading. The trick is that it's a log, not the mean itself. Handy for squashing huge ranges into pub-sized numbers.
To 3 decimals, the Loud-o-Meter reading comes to 1.640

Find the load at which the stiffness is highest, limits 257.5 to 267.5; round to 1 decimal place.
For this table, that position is 258.0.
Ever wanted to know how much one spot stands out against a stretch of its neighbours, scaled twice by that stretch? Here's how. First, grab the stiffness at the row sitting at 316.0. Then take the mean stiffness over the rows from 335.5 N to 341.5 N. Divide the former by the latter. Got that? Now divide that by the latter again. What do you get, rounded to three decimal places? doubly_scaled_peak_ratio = 0.027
